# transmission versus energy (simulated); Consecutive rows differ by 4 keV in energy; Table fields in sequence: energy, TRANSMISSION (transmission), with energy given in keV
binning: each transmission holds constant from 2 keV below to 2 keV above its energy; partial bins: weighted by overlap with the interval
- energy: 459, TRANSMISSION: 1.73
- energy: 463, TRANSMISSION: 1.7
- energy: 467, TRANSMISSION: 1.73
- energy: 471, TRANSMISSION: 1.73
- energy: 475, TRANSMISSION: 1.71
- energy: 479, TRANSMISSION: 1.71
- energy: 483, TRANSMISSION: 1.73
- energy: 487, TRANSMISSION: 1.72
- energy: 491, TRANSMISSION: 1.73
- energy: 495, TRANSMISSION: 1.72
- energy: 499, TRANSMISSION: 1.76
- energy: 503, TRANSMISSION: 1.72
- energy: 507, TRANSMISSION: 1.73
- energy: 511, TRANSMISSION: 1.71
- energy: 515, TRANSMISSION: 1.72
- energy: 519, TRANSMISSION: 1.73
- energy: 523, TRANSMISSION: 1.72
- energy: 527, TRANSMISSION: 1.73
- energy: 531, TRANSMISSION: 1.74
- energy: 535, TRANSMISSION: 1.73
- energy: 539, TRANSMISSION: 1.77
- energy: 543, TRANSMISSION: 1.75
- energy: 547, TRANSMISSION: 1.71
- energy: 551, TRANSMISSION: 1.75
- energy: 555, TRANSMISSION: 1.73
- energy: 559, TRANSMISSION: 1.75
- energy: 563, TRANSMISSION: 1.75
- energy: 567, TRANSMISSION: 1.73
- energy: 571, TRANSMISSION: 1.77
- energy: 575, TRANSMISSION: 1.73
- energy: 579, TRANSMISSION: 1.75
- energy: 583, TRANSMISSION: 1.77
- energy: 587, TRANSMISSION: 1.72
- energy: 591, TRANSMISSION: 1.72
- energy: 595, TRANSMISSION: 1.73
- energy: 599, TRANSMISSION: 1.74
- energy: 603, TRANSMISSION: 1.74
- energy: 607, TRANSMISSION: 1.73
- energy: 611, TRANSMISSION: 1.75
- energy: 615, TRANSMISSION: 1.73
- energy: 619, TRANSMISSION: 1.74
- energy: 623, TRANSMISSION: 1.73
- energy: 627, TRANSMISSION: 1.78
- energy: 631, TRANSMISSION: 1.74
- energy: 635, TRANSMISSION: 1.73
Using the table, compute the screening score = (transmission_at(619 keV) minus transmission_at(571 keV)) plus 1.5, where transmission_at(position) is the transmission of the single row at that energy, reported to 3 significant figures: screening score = 1.47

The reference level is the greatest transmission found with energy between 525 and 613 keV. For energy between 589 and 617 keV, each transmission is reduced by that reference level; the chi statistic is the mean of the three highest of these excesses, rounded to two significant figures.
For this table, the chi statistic -0.027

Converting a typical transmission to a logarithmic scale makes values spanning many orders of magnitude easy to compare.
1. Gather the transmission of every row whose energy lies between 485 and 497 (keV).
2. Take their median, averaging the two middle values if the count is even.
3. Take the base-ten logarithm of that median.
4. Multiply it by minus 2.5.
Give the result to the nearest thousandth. -0.589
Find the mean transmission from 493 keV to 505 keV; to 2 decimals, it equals 1.73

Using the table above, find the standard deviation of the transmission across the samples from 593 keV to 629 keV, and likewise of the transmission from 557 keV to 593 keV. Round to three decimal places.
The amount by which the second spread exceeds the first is 0.003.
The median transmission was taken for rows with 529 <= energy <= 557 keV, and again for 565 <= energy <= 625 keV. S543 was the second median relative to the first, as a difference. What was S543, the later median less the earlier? -0.010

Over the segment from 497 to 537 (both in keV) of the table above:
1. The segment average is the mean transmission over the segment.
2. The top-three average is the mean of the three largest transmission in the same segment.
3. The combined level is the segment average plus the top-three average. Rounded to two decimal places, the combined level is 3.47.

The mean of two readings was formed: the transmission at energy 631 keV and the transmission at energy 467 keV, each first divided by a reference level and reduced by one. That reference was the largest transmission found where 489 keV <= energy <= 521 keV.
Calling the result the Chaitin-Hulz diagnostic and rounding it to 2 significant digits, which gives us -0.014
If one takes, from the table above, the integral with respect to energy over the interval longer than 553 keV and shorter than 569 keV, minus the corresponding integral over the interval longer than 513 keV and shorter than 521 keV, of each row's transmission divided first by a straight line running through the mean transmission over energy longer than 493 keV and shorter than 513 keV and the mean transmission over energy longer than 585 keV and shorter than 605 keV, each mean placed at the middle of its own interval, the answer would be 8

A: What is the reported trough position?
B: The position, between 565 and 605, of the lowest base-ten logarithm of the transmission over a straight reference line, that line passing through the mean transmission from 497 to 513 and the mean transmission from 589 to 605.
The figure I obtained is 591 keV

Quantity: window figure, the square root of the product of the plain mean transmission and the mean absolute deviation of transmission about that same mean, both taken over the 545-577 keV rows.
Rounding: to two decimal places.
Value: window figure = 0.16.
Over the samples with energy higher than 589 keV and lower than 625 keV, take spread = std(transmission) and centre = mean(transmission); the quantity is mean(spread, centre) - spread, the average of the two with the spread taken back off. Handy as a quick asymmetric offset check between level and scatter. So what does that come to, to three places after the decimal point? 0.863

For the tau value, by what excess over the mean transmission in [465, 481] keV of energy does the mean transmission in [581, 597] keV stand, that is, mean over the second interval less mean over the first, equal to 0.015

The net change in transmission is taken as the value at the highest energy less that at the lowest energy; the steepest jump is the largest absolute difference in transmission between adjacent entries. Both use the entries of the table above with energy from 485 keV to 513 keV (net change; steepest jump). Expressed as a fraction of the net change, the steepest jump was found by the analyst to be -4.0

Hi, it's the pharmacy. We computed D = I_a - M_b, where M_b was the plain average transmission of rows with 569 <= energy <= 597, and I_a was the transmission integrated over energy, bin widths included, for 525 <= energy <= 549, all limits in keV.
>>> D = 40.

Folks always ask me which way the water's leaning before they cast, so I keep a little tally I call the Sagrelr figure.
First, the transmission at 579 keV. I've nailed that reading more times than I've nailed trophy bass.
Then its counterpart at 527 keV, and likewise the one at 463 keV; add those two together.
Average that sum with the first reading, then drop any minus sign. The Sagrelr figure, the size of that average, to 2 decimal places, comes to 2.59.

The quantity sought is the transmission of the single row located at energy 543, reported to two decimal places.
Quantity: 1.75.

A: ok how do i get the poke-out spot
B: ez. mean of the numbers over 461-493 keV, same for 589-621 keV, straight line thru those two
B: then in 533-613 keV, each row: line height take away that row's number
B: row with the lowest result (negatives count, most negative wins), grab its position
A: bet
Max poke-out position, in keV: 539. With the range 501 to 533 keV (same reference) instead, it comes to 531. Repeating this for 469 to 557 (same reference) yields 539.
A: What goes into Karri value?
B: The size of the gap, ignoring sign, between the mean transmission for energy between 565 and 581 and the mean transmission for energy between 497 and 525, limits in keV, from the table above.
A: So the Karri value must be 0.018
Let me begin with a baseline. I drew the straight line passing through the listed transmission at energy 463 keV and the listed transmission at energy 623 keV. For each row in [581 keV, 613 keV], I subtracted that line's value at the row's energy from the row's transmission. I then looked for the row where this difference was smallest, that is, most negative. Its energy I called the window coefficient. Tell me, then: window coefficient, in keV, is 591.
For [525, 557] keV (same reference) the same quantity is 547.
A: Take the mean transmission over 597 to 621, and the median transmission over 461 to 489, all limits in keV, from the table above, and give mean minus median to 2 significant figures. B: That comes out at 0.018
